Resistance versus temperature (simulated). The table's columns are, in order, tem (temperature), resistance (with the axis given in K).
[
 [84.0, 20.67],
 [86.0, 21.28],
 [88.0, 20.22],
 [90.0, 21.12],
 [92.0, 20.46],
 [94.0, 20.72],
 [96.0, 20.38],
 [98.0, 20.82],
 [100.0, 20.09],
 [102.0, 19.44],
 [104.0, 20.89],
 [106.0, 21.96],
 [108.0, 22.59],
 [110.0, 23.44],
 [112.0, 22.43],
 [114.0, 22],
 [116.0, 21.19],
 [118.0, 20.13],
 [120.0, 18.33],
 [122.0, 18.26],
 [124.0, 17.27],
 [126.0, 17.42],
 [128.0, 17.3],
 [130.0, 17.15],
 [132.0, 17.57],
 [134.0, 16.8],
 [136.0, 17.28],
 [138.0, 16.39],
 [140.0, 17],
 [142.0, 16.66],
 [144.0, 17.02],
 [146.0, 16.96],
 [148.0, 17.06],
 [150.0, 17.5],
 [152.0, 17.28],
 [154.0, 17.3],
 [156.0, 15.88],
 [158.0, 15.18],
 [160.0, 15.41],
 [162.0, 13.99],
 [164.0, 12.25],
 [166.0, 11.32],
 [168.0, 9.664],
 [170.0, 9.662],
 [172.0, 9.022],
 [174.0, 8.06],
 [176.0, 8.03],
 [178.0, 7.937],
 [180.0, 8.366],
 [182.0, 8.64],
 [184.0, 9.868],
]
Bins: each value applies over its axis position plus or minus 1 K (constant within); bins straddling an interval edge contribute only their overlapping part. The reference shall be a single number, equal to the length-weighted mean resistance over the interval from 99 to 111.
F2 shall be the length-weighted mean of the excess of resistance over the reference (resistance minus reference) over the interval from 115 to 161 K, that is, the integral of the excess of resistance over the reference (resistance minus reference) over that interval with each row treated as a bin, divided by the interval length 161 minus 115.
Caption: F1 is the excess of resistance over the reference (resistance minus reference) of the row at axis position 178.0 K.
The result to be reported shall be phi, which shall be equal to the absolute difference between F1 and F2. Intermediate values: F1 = -13.5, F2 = -4.1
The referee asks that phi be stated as 9.4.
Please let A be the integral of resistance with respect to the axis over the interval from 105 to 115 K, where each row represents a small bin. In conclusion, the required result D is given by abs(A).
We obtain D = 225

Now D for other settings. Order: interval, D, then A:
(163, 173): 104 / 104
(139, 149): 169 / 169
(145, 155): 172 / 172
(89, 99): 207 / 207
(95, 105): 203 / 203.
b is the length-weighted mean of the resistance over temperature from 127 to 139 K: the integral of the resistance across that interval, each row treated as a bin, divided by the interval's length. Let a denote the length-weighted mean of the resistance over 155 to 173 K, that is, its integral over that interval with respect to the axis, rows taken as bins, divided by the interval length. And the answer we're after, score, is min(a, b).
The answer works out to 12.5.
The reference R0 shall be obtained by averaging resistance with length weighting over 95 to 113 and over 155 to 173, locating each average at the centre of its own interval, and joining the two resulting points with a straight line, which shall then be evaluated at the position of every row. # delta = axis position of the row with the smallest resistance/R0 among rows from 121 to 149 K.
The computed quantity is 124.0 K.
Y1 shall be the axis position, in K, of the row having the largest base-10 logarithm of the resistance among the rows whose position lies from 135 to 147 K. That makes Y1 136.0 K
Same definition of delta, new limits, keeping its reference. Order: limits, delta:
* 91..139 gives 92.0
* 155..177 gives 174.0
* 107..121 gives 120.0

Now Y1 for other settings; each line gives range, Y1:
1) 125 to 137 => 132.0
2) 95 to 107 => 106.0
